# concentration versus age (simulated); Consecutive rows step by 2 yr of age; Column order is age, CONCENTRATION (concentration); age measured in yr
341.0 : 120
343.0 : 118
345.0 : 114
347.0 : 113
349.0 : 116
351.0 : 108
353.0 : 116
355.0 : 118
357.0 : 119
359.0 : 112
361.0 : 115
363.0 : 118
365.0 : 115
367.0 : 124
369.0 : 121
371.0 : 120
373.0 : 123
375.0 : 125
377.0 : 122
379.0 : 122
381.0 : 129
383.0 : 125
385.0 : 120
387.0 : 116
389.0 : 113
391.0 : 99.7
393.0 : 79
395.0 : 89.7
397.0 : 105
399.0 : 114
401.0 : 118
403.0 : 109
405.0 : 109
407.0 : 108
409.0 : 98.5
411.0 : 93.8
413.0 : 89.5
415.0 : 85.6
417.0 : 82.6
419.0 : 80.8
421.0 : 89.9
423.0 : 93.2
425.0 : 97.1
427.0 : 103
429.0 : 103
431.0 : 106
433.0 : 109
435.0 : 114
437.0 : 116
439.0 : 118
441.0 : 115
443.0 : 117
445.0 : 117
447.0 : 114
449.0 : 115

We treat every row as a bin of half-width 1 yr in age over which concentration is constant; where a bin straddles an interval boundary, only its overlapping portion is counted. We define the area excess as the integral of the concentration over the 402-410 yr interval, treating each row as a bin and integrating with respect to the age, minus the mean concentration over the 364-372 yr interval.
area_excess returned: 729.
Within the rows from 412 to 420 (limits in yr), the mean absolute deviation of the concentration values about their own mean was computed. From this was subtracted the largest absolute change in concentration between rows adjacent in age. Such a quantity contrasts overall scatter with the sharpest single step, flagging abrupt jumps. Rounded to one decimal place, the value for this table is -1.0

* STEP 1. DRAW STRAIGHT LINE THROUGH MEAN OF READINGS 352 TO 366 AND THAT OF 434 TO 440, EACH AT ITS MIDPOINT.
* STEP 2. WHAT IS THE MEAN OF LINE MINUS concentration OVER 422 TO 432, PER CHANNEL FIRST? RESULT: 16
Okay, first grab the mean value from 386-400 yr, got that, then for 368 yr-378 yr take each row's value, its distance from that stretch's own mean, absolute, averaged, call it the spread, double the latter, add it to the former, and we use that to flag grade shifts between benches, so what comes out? 105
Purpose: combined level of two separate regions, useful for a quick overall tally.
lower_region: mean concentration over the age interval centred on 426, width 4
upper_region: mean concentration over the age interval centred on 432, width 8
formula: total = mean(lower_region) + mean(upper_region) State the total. 208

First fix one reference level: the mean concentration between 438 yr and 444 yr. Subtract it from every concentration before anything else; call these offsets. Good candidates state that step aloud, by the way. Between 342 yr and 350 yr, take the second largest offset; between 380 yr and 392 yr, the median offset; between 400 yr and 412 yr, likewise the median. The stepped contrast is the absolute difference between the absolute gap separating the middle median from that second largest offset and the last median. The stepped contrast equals 10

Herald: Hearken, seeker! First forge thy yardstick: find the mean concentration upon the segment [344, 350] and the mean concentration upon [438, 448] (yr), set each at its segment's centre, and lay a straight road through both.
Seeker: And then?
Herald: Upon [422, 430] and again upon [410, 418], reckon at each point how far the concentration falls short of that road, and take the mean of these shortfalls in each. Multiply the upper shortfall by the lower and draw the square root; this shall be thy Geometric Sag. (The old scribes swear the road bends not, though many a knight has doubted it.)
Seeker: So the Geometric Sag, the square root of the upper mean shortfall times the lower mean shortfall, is 22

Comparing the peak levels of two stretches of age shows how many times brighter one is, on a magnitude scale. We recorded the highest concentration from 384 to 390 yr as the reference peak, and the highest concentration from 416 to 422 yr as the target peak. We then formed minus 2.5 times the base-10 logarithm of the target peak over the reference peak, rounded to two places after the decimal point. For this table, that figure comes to 0.31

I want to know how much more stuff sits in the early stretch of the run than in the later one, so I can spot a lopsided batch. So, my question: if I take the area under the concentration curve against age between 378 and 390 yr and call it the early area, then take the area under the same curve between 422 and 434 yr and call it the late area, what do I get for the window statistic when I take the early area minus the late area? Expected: 227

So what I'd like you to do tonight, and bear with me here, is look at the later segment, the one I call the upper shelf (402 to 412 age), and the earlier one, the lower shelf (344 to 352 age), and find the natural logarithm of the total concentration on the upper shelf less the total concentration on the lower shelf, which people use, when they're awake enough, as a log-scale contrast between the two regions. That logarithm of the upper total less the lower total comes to 4.2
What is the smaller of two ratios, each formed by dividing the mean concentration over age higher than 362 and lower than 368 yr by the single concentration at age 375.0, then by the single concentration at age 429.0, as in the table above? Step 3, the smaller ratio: 0.952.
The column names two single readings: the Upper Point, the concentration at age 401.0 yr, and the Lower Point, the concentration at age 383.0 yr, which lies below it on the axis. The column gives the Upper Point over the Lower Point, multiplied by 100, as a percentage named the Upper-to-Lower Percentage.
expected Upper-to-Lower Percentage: 94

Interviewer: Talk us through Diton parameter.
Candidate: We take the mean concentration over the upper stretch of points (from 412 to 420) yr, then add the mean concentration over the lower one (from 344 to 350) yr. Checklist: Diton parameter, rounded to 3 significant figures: 199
